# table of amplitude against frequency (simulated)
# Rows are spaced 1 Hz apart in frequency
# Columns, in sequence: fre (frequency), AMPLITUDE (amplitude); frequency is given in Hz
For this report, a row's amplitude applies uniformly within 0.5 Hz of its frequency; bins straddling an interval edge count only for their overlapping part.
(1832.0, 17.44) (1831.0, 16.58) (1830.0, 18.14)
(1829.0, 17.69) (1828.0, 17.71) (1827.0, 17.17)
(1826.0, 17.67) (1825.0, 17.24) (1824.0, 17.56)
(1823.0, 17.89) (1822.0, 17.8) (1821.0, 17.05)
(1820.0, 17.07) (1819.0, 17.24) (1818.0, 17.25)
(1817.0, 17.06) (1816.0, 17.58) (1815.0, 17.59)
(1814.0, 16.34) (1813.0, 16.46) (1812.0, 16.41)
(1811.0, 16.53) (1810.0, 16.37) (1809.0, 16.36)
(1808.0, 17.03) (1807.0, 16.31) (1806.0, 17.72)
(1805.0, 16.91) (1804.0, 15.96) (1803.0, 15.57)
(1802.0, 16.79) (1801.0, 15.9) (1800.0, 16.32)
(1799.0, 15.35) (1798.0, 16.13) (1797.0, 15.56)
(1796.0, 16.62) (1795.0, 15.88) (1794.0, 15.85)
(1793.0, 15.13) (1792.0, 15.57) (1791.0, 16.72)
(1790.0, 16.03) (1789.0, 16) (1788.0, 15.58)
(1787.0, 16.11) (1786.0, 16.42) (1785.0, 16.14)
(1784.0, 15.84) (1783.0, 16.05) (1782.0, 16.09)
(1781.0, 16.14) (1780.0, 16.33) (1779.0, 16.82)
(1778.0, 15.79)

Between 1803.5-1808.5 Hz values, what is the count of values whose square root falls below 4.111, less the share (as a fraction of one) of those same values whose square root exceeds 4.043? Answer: 1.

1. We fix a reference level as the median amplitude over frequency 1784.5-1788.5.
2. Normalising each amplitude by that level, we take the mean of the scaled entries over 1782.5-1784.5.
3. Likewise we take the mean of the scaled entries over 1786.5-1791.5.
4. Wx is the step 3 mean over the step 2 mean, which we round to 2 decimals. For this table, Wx 1.01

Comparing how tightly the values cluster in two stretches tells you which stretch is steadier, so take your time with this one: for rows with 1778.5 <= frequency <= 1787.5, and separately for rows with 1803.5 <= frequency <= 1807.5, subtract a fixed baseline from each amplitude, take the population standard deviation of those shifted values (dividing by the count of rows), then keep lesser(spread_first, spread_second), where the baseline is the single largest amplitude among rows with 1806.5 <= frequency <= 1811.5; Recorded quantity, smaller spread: 0.264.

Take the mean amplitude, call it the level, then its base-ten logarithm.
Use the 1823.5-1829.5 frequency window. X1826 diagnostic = 1.243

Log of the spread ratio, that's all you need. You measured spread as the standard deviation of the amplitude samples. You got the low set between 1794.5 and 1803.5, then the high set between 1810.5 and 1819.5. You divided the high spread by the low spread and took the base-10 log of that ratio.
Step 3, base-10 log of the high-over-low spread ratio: 0.01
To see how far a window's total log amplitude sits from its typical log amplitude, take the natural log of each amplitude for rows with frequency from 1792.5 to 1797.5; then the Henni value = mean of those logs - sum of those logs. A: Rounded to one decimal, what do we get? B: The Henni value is -11.0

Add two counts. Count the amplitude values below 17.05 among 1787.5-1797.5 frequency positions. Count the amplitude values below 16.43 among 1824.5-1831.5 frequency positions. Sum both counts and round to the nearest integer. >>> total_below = 10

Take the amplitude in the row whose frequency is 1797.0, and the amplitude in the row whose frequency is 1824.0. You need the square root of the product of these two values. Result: 16.5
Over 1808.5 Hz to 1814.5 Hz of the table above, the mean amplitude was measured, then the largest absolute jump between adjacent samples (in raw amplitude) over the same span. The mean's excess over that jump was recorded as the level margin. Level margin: 16.3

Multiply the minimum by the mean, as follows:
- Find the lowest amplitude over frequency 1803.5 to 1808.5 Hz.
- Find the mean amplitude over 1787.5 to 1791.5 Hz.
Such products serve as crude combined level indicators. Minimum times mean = 257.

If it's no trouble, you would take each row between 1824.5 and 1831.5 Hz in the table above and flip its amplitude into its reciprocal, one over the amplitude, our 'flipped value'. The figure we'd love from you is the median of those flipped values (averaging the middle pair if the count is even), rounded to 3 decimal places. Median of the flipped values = 0.057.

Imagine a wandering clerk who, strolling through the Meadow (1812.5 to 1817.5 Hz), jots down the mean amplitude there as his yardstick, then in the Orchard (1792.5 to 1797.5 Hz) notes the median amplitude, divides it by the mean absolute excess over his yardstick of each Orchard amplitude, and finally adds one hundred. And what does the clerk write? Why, 113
